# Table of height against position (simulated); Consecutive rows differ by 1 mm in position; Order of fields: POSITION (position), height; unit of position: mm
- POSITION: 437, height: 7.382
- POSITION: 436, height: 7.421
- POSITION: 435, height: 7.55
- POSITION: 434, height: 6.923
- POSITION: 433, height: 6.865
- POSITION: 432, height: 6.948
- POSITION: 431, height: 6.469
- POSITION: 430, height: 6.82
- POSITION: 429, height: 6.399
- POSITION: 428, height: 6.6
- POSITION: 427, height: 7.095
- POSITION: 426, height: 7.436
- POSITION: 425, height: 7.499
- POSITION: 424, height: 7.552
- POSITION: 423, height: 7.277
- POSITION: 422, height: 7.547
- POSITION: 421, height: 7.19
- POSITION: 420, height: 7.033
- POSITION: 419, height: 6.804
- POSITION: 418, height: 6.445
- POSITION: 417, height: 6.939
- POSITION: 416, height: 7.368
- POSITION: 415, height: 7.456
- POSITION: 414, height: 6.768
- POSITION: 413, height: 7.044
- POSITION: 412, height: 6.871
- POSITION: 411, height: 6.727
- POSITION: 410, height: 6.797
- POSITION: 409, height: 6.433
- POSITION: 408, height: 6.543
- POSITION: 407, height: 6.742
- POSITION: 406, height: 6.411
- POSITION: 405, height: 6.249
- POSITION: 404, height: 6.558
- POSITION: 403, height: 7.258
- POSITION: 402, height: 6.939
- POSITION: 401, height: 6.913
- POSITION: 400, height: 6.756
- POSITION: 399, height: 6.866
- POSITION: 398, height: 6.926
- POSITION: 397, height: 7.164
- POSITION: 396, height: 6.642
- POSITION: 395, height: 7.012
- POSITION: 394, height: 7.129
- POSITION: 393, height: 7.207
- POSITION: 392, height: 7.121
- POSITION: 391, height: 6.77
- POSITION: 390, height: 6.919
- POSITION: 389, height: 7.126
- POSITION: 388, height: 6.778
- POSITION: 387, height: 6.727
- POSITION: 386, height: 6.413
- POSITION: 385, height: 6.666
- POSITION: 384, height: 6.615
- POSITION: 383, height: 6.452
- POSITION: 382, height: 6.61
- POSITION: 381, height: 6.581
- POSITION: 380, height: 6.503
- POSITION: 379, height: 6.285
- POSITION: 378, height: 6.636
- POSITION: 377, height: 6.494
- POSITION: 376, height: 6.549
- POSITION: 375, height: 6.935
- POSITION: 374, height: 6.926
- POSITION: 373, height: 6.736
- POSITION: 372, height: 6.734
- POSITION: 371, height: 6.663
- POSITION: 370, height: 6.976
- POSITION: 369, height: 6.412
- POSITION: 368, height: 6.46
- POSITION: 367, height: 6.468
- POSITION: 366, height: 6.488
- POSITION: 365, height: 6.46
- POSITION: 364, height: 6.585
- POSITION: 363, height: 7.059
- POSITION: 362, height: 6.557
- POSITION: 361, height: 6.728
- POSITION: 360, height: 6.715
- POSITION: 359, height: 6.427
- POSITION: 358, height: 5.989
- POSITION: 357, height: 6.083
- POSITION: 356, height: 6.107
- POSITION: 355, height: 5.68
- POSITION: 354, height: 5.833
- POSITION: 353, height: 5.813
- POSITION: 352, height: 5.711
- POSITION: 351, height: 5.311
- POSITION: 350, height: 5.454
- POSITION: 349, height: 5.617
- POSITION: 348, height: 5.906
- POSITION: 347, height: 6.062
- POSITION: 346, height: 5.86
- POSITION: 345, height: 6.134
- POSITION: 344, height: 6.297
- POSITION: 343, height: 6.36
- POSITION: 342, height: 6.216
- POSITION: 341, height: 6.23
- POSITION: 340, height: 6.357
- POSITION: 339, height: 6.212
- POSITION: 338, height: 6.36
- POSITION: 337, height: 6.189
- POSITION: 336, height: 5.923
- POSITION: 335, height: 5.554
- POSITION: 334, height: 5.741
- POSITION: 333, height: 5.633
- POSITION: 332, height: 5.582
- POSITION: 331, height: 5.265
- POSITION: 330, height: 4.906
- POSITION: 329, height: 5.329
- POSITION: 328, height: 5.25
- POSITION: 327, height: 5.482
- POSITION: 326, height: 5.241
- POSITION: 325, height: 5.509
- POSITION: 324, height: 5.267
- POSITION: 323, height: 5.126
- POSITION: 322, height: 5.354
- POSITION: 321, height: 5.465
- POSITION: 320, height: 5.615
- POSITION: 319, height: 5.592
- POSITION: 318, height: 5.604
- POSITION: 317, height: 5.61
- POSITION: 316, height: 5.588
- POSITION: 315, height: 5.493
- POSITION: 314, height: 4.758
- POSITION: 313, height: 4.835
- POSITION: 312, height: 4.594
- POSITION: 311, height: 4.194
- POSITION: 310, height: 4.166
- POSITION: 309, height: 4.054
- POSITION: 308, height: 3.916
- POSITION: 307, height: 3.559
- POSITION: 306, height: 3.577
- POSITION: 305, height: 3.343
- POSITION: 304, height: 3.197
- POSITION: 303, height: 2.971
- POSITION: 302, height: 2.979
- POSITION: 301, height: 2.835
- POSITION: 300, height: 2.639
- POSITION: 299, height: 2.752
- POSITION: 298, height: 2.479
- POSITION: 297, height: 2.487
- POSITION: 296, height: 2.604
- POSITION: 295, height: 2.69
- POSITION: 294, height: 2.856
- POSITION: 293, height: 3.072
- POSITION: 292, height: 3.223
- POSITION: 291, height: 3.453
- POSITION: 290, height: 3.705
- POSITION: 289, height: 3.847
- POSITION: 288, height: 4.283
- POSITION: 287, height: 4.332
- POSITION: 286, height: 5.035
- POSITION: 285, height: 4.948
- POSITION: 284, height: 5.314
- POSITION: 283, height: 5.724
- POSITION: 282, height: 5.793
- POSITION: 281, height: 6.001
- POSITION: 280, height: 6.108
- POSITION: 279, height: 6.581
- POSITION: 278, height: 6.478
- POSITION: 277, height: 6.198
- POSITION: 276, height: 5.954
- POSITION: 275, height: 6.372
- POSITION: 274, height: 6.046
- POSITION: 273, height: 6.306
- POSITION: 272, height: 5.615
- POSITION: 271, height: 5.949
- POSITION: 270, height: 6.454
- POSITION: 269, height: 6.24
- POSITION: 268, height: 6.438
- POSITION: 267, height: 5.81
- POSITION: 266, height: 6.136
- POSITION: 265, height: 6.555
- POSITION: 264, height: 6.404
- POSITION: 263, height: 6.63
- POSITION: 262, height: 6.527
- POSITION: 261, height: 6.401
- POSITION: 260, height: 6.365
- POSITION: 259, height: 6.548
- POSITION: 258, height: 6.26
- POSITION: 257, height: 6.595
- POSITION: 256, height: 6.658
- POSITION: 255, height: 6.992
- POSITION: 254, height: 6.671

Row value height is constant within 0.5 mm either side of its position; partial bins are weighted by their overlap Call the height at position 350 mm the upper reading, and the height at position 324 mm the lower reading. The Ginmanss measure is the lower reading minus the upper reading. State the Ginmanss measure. -0.2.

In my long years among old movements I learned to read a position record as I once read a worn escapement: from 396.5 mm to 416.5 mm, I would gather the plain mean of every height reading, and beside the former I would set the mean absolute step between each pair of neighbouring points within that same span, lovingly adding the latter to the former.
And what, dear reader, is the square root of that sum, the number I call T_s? 2.66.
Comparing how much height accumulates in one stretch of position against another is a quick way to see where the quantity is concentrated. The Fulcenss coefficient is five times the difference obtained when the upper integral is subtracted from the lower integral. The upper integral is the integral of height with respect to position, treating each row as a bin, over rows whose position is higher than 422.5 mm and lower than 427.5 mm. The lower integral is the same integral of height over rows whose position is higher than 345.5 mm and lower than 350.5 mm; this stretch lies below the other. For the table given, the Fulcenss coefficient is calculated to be -40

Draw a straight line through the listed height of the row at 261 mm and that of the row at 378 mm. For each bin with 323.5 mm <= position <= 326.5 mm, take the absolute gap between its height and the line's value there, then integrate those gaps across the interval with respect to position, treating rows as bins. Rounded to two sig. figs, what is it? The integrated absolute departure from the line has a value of 3.6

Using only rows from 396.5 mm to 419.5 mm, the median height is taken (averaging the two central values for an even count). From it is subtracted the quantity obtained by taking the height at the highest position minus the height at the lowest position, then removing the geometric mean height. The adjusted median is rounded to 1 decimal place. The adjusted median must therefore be 14.0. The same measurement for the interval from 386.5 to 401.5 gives 13.7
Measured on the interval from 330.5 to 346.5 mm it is 11.6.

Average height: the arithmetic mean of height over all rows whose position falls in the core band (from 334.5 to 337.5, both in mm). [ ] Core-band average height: 5.9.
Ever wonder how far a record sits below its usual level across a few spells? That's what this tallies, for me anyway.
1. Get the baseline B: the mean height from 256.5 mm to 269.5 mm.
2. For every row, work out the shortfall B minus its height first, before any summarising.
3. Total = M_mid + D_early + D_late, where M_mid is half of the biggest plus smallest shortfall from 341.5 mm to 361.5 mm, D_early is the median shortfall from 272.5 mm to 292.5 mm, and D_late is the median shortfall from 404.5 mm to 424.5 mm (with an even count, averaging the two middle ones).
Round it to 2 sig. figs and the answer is 0.52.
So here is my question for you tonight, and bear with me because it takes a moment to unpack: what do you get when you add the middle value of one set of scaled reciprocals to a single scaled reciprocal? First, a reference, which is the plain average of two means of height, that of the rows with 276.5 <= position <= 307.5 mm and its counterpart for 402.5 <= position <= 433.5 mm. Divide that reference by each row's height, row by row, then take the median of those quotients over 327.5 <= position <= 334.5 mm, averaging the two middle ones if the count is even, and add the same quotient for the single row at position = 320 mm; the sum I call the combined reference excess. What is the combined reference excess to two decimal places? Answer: 2.00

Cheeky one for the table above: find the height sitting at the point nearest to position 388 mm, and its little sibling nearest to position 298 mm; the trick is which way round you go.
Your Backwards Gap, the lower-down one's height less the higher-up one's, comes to -4.3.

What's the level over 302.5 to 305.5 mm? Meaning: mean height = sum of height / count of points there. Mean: 3.2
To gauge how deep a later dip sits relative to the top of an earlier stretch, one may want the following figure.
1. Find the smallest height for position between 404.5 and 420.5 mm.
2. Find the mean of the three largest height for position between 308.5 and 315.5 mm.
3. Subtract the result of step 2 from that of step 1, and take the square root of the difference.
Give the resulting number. 1.10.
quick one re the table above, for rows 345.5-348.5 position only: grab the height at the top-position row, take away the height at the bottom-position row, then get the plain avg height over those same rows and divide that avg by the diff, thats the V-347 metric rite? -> 129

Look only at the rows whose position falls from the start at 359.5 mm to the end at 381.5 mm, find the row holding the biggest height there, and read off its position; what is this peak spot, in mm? 363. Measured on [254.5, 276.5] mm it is 255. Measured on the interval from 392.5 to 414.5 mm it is 403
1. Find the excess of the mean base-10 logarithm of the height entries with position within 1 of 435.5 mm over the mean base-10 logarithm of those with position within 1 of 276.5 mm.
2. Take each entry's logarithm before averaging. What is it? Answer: 0.09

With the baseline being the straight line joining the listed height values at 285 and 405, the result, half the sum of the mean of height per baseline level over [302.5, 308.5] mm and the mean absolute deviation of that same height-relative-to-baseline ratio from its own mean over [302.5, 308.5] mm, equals 0.36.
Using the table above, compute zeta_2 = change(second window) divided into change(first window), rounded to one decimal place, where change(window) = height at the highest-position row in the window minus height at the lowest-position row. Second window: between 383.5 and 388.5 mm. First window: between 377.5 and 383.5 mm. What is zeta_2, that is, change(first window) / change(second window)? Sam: -1.1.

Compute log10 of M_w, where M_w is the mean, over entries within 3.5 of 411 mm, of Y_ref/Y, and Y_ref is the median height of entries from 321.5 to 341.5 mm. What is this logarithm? -0.09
